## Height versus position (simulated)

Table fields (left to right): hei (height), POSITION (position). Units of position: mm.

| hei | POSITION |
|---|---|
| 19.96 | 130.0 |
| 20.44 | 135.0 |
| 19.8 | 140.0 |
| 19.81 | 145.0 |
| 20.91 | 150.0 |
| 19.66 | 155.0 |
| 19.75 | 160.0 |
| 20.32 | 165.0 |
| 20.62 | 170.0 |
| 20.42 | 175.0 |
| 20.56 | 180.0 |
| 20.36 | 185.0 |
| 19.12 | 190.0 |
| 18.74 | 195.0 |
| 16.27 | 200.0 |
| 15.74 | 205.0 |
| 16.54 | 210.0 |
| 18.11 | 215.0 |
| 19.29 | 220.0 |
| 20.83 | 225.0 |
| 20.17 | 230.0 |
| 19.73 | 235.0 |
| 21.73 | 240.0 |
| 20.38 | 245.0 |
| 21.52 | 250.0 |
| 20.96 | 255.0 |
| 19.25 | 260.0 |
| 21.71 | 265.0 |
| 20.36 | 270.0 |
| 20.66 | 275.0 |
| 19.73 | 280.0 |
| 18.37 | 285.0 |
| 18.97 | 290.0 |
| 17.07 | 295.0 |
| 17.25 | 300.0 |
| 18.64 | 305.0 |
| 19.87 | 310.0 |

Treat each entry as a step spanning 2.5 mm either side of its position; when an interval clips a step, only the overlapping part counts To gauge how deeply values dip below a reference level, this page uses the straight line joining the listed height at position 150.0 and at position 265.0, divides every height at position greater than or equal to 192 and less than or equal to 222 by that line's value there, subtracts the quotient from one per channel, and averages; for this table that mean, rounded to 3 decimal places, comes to 0.181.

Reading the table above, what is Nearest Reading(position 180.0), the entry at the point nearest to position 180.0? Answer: 20.56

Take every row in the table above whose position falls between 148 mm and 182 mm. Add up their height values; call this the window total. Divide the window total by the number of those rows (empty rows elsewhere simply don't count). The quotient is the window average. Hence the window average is 20.3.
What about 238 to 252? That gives 21.2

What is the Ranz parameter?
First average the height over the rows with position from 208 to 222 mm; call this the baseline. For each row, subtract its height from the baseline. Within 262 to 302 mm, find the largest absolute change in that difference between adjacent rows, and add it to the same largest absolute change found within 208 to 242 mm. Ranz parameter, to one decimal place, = 3.9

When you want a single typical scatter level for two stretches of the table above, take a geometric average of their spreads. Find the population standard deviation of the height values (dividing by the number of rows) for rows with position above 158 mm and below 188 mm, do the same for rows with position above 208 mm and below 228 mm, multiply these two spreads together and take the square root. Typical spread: 0.7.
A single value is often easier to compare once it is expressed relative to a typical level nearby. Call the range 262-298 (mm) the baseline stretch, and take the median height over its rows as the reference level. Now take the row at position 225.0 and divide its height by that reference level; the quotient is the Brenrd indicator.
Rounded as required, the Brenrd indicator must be 1.06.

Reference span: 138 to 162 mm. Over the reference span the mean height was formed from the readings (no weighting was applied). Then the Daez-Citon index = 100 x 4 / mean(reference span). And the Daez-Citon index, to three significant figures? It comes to 20.0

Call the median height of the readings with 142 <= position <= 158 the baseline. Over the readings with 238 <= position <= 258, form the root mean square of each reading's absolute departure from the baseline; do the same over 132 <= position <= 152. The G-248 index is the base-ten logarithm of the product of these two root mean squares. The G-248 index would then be -0.041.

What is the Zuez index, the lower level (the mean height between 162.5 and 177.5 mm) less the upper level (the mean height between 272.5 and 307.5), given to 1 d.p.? 1.8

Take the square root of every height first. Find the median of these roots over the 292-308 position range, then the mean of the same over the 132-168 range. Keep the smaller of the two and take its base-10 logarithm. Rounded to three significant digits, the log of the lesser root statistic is 0.618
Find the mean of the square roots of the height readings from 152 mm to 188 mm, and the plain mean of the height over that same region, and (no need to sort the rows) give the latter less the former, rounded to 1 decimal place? 15.7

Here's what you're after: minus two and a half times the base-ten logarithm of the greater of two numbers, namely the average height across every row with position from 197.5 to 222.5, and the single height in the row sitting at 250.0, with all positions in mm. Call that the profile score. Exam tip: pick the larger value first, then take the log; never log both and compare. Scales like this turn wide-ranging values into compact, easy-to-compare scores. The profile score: -3.33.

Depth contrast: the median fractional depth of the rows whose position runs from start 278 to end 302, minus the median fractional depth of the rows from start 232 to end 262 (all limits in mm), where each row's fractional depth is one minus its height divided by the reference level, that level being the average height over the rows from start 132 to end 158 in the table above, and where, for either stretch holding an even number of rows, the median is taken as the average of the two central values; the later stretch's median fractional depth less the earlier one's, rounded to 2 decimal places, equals 0.11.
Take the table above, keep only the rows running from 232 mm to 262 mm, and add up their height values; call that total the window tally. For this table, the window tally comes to 123.6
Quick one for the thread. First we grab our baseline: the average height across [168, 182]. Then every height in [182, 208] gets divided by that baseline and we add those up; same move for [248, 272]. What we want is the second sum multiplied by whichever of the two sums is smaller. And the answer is 22.2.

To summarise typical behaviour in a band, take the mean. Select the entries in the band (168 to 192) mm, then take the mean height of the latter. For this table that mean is 20.2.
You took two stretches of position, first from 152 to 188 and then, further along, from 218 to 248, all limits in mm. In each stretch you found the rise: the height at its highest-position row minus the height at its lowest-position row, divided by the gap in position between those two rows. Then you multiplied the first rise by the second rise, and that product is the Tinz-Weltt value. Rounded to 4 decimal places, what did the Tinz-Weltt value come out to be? 0.0010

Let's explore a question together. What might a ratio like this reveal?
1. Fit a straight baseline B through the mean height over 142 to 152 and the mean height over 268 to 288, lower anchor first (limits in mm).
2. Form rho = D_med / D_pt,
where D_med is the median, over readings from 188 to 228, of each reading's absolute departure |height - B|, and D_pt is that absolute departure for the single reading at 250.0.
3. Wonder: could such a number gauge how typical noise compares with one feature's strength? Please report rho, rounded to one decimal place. 1.0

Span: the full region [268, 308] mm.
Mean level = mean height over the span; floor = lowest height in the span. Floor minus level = -1.8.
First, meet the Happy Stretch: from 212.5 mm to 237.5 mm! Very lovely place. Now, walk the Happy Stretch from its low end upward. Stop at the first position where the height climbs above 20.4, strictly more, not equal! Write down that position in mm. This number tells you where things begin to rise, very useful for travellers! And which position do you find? 225.0 mm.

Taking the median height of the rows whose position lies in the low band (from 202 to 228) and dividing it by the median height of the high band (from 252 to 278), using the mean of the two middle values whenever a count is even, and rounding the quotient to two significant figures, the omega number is 0.88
